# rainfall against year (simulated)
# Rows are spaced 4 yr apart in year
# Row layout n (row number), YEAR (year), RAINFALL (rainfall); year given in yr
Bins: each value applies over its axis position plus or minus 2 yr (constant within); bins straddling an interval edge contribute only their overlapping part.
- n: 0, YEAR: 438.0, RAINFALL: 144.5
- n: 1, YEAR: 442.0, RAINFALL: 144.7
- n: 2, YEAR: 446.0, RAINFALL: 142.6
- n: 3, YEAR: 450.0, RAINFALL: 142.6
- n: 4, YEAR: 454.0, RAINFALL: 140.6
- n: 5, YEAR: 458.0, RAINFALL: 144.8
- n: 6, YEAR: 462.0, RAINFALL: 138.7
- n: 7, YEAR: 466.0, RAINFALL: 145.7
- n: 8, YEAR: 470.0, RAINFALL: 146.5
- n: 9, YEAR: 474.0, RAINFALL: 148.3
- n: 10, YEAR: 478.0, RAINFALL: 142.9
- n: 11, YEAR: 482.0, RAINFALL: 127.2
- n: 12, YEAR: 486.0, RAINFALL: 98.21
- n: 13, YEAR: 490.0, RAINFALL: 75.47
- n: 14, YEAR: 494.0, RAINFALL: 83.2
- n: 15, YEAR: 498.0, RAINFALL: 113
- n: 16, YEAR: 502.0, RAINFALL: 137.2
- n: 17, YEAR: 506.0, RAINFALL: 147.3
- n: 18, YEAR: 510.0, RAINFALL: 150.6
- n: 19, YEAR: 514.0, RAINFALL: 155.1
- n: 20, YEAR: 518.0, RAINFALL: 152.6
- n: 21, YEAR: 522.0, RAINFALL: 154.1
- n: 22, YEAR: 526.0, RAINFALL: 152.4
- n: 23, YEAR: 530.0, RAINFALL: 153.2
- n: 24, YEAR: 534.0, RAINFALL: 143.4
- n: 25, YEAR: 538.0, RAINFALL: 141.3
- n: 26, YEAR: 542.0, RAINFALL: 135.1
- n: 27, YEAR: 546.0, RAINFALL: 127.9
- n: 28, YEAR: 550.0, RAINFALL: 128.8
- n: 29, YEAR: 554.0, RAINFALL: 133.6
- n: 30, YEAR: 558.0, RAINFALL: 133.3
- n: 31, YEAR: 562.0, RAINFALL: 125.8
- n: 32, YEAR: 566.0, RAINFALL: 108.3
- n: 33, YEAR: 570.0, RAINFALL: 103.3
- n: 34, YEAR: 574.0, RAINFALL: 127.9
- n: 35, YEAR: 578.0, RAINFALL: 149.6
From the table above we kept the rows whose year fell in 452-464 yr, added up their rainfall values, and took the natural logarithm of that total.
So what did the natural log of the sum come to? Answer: 6.05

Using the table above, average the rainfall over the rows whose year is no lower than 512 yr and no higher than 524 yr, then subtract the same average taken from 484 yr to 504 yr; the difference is 53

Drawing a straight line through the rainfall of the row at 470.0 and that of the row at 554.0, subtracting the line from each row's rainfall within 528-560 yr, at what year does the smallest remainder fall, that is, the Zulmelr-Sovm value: 546.0 yr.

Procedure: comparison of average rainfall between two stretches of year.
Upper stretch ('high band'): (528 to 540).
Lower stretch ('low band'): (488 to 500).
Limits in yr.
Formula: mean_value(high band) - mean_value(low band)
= 55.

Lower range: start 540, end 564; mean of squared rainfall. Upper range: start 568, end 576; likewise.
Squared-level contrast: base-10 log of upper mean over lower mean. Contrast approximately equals -0.10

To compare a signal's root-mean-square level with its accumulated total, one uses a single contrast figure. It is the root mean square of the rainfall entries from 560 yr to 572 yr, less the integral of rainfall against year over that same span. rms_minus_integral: -1237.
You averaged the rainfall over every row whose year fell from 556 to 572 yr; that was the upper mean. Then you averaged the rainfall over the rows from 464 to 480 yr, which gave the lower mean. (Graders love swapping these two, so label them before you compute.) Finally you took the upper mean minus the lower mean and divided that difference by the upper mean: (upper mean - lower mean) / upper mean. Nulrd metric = -0.24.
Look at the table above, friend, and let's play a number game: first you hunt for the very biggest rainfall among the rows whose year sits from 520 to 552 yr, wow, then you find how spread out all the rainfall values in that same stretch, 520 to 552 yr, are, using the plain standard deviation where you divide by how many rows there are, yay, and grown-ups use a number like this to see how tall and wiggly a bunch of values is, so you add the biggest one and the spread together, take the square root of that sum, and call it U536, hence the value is 12.8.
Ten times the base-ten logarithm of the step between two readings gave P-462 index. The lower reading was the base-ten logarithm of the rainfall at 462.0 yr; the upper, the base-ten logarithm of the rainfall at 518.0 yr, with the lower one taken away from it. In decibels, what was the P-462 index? -13.8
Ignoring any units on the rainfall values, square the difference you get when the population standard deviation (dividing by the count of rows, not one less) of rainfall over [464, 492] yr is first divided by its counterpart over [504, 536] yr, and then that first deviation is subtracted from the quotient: 371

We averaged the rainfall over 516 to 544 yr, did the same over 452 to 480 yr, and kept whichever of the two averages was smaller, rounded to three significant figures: 144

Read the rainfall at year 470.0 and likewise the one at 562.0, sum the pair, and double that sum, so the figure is 545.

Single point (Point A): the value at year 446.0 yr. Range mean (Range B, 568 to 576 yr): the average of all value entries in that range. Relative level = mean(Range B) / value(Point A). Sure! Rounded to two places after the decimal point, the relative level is 0.81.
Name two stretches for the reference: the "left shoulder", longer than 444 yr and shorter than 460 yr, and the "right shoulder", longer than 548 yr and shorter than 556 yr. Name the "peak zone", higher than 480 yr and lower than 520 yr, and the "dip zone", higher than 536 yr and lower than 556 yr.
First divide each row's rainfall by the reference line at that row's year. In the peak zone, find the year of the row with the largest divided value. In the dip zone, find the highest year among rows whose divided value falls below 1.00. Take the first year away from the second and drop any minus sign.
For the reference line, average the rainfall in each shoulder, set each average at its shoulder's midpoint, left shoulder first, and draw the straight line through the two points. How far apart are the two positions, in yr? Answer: 36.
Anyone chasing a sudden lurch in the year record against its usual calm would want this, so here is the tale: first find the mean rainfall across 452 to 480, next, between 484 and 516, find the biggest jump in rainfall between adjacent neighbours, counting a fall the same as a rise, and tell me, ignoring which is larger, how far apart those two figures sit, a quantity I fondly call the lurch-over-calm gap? 114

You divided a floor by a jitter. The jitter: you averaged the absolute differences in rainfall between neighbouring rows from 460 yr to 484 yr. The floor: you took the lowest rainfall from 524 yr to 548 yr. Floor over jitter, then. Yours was 21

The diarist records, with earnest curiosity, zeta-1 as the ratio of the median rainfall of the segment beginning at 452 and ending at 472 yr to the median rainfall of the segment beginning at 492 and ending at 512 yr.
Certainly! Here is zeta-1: 1.06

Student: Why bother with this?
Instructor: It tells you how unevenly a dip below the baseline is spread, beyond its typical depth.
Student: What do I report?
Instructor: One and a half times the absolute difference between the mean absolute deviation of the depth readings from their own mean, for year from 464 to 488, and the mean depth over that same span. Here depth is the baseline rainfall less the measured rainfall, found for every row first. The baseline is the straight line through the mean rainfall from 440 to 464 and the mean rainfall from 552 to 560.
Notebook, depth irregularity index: 13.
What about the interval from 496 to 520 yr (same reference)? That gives 26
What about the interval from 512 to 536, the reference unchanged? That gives 27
